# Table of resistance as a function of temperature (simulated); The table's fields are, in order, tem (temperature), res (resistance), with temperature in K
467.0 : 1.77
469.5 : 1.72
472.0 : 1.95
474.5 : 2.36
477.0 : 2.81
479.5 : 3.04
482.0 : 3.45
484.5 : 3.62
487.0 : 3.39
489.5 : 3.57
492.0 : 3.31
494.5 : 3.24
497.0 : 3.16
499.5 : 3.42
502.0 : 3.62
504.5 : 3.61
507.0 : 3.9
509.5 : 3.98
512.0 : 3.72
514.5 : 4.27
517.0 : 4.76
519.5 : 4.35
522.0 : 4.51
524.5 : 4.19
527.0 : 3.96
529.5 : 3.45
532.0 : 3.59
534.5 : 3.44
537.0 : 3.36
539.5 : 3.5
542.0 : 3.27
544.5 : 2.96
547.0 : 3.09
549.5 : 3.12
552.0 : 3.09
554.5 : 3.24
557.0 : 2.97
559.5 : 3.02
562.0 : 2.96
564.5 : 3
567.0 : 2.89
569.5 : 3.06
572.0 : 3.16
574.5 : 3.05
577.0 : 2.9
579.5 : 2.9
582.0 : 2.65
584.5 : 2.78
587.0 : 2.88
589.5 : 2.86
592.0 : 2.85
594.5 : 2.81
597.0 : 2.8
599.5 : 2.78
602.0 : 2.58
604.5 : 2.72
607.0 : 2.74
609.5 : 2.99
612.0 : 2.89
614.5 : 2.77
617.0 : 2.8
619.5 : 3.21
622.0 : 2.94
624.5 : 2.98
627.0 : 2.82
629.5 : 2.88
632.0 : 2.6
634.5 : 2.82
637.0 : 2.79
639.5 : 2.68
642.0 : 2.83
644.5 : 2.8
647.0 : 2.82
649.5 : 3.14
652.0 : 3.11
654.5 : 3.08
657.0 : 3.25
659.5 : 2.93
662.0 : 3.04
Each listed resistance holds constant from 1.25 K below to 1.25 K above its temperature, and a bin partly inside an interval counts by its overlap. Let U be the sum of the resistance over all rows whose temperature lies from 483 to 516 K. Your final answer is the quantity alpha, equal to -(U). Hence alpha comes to -47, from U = 47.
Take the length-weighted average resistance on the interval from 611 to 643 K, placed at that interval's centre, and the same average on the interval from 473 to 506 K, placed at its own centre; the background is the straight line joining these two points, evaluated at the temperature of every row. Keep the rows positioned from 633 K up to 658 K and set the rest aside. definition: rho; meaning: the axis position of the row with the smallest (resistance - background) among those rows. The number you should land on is 639.5 K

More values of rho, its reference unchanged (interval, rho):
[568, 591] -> 582.0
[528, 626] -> 602.0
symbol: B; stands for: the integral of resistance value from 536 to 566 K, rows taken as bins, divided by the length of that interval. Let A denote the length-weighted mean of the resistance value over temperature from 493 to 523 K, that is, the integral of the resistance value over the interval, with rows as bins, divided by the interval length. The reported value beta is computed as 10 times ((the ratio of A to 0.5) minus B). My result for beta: 46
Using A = 3.9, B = 3.1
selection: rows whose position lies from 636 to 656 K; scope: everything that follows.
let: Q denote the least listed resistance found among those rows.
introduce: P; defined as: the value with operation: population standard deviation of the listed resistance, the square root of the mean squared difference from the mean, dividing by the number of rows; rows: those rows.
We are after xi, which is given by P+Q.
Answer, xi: 2.84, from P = 0.16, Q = 2.68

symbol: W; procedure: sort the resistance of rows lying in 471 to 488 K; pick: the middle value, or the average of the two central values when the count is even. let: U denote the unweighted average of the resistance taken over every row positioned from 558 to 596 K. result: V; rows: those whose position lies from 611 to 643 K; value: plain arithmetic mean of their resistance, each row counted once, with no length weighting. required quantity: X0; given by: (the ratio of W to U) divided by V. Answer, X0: 0.37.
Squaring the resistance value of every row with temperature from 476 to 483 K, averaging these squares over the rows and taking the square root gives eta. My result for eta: 3.11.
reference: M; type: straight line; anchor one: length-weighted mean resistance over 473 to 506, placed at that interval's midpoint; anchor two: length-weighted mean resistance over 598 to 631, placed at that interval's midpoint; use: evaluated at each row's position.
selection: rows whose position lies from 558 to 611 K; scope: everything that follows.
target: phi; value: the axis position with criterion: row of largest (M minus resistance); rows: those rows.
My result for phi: 602.0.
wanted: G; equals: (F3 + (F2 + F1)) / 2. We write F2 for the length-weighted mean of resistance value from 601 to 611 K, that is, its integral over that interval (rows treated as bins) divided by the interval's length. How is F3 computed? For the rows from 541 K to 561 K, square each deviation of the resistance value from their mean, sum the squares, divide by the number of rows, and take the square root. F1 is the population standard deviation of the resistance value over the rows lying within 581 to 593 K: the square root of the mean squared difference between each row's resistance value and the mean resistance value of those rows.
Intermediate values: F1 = 0.084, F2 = 2.8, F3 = 0.107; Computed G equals 1.5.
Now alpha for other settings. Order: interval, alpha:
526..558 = -43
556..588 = -38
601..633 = -37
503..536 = -52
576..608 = -36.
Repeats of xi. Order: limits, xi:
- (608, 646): 2.74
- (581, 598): 2.72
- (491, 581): 3.38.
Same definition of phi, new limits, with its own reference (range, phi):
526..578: 544.5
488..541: 497.0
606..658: 632.0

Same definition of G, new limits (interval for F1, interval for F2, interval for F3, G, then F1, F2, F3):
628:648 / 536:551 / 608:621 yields 1.7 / 0.086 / 3.2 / 0.159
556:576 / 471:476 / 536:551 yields 1.2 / 0.075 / 2.2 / 0.180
